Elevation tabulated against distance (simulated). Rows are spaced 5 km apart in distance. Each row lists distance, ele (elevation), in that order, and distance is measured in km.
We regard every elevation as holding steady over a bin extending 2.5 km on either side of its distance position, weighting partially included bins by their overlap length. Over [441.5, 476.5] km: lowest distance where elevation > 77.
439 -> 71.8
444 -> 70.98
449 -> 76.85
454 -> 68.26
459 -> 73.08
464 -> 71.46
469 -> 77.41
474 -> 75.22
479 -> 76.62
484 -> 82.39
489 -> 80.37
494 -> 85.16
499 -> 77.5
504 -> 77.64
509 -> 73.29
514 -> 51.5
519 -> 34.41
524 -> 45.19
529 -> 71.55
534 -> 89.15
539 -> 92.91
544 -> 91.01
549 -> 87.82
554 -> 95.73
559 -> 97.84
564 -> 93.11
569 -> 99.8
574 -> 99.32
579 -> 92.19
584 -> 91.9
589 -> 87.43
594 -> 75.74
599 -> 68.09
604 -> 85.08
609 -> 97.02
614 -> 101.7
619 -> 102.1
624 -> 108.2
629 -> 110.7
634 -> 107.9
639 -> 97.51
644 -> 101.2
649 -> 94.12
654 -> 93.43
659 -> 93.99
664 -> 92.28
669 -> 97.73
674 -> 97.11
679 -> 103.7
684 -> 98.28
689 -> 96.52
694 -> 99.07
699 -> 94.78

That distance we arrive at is 469 km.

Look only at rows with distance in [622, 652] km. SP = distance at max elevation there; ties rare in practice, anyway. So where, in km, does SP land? 629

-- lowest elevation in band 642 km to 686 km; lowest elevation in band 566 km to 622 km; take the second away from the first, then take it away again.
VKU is -44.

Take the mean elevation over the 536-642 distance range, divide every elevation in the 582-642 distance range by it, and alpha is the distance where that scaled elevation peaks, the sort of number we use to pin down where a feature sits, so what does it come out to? 629 km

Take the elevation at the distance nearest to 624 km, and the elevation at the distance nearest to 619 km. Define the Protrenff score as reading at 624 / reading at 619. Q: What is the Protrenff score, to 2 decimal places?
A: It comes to 1.06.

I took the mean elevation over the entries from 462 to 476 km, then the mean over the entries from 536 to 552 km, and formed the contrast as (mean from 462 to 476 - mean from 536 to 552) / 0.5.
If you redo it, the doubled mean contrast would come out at -32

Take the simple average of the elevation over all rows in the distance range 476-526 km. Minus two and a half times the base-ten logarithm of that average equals -4.59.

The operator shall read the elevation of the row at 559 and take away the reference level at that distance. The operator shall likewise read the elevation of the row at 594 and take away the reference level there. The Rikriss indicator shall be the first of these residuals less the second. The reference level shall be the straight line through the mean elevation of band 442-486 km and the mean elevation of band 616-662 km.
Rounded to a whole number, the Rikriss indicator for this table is 27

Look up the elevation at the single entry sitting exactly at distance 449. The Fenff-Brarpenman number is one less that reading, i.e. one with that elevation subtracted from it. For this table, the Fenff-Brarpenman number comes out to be -76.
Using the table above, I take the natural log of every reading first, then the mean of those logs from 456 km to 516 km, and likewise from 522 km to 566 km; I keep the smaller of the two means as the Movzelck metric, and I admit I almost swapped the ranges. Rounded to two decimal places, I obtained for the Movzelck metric 4.31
